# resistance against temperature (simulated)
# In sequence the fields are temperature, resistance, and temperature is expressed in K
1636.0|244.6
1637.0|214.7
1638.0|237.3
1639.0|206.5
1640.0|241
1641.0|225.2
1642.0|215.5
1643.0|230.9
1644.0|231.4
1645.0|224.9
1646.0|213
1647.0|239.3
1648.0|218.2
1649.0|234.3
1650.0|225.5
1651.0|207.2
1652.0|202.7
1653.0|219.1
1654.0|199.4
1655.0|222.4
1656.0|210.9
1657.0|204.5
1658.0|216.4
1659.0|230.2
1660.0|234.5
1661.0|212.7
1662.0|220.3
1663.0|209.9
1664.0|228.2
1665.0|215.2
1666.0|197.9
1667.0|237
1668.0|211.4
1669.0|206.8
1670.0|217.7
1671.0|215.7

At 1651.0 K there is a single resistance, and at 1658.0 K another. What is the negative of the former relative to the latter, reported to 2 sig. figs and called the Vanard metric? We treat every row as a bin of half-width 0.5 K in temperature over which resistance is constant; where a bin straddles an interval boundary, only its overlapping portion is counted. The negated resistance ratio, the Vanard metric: -0.96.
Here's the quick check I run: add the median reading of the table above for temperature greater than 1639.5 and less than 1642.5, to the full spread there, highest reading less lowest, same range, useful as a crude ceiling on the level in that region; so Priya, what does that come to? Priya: 251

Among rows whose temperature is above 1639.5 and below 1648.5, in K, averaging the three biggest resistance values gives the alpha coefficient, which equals 237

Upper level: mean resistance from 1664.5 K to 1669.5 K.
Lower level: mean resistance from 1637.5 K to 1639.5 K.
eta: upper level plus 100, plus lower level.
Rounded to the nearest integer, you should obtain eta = 536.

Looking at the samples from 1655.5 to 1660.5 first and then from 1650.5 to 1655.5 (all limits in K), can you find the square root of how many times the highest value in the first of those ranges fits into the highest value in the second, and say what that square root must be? 0.97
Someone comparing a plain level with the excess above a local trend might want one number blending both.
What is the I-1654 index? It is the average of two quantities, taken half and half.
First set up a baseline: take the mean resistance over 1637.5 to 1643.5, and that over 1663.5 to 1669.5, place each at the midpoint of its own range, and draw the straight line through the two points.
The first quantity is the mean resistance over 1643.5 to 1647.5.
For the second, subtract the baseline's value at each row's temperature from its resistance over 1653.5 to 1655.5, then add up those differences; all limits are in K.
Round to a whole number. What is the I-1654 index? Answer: 104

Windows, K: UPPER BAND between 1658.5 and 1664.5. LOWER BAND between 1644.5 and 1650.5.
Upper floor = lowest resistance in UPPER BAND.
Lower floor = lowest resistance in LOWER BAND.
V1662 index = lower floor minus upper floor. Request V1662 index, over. 3.1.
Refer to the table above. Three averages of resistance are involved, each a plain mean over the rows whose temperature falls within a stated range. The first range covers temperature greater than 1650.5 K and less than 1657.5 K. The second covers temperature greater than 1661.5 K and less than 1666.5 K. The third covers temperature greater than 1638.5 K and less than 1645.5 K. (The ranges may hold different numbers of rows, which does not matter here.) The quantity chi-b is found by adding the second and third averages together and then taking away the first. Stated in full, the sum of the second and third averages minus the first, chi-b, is 230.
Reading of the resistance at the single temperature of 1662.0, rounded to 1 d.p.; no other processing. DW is 220.3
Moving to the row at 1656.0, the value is 210.9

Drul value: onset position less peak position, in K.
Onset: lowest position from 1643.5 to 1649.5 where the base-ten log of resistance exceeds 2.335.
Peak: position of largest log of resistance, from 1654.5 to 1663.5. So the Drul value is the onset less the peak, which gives -16 K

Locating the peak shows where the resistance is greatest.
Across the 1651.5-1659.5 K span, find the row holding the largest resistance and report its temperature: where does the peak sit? 1659.0 K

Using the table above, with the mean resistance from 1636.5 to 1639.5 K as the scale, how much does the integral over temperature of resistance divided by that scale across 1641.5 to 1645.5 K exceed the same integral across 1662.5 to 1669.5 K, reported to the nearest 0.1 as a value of -2.8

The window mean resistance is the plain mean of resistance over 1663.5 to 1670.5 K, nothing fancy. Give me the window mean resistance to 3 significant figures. 216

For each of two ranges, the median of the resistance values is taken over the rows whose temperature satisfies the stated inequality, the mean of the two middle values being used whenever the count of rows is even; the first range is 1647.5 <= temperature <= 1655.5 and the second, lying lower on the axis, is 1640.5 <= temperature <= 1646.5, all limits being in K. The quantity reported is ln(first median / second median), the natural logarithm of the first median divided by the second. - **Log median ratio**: -0.03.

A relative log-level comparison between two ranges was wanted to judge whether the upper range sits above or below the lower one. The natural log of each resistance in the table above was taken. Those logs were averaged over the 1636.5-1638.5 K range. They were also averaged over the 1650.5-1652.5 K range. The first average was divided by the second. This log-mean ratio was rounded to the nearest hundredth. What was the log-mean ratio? 1.02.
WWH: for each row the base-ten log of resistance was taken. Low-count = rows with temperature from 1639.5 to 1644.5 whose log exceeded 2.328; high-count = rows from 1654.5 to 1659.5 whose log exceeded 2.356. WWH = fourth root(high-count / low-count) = 0.67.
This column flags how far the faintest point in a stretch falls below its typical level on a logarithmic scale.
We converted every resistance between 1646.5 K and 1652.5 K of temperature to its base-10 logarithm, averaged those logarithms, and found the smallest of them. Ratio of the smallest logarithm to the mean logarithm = 0.984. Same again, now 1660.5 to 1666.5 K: 0.986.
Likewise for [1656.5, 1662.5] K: 0.987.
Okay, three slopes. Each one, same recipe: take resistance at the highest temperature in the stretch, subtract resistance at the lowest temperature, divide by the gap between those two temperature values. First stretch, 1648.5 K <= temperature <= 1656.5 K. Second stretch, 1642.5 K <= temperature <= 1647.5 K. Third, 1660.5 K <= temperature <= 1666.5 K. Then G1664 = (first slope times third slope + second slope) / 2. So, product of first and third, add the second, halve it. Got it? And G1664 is 6.0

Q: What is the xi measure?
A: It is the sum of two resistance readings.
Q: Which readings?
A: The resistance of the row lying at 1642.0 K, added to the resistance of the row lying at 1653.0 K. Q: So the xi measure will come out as 435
